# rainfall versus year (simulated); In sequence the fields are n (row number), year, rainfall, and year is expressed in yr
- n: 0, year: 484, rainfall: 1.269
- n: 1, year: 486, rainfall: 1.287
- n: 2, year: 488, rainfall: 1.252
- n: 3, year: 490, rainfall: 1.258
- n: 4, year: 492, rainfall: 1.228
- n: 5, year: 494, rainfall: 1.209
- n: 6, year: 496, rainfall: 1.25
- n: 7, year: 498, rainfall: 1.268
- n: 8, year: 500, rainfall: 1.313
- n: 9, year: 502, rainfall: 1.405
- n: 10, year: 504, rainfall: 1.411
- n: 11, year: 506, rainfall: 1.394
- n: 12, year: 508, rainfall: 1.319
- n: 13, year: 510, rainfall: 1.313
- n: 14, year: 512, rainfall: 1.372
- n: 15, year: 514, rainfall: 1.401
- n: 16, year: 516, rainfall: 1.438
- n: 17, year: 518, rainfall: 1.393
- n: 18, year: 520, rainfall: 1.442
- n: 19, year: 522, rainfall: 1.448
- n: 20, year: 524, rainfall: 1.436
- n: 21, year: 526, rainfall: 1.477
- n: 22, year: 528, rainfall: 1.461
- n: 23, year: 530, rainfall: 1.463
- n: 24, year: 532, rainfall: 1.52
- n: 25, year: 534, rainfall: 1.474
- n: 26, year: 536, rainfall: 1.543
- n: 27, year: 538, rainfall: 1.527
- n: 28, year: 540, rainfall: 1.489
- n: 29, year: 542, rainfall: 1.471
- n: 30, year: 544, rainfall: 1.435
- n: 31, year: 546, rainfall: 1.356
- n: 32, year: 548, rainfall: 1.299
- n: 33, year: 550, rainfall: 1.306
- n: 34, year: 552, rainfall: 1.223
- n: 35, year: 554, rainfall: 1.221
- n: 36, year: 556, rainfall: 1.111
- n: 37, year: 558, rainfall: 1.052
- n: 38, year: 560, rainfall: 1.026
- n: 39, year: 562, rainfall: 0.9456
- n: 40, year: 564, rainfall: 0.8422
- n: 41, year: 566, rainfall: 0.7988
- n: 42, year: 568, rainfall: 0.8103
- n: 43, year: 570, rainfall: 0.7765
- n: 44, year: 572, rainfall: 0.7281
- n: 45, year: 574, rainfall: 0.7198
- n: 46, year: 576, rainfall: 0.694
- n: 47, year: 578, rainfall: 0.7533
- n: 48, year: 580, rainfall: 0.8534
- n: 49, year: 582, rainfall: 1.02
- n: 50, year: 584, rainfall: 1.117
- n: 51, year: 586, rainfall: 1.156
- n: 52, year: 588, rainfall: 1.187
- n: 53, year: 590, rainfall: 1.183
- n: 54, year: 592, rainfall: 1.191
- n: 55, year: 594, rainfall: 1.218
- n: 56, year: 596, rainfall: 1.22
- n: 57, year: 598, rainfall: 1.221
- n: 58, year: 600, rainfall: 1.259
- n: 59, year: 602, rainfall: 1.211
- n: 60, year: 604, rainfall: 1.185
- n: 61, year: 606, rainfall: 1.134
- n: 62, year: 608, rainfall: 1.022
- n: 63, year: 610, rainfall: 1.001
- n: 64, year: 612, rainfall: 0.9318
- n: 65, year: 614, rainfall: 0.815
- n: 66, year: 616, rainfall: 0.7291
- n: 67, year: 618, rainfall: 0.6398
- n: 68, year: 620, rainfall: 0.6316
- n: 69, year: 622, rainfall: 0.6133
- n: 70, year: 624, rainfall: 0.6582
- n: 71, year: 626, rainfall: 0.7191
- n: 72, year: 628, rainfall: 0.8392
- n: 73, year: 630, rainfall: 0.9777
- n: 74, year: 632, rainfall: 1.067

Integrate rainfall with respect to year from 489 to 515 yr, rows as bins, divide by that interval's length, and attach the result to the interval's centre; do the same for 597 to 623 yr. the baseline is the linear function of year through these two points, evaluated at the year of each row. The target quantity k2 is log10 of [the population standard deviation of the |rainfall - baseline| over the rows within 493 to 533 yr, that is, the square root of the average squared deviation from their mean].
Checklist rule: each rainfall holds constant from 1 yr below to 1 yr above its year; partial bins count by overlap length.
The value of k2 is -1.10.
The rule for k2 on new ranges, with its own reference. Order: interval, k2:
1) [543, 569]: -1.05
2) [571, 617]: -1.00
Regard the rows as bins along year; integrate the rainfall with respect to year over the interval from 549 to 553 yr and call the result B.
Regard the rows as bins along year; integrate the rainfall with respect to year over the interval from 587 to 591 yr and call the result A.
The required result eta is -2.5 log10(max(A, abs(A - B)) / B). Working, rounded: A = 4.74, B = 5.06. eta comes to 0.07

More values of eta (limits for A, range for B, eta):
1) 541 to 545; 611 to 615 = -0.55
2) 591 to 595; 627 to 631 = -0.31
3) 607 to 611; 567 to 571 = -0.26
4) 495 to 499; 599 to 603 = -0.02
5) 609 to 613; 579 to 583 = -0.03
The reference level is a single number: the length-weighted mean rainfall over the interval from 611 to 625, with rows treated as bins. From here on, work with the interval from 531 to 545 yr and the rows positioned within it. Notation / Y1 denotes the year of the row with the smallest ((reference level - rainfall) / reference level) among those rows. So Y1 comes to 536 yr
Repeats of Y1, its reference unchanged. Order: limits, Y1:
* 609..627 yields 610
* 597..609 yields 600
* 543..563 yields 544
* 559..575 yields 560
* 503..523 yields 522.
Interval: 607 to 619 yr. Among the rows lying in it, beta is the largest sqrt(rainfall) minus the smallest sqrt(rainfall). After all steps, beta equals 0.21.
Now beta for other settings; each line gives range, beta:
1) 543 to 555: 0.09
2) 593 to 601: 0.02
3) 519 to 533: 0.03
